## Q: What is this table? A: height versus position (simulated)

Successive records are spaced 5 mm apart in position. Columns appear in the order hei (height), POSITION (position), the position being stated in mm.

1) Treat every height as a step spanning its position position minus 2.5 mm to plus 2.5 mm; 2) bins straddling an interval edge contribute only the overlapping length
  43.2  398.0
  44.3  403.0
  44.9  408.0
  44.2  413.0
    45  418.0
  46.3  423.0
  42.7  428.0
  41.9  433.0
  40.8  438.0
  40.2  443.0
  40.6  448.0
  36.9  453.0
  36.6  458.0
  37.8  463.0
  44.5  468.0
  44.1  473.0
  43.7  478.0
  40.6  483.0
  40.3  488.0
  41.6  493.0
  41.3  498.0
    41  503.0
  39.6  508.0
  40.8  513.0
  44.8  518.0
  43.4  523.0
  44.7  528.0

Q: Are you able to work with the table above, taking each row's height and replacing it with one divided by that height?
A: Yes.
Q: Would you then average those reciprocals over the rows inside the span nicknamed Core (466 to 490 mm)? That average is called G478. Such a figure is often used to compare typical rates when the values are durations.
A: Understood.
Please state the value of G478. 0.0235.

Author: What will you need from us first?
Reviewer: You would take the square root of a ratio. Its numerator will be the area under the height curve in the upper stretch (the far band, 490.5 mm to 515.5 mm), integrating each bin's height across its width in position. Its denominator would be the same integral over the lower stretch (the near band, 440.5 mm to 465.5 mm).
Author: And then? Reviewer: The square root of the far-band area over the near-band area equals 1.03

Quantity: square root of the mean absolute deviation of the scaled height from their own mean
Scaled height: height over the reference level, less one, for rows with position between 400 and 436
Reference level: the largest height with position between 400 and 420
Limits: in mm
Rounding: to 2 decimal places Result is 0.15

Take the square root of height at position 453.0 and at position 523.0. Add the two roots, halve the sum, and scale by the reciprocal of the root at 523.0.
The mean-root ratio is 0.96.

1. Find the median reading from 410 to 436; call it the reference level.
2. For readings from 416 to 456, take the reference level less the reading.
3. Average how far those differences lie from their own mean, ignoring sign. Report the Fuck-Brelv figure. 2.2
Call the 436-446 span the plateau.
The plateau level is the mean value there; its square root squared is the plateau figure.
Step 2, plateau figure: 40.5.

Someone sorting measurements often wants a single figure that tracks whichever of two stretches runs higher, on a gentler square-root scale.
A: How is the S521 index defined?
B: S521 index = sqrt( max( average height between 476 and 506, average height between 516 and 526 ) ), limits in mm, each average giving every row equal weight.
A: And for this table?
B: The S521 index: 6.64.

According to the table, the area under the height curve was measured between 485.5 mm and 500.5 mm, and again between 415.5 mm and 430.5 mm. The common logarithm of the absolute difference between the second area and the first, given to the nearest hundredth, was 1.73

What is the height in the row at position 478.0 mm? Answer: 43.7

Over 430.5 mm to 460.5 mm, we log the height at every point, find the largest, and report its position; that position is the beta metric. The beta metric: 433.0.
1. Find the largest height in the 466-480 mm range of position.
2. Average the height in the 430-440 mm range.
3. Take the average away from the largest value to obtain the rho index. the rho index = 3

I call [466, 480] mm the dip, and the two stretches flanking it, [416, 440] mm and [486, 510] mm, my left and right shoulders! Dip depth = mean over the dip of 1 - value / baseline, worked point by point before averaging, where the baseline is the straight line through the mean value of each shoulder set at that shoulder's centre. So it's -0.06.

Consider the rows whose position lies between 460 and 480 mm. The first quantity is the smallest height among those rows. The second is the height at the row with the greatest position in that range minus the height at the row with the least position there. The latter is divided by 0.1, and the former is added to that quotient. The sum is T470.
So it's 97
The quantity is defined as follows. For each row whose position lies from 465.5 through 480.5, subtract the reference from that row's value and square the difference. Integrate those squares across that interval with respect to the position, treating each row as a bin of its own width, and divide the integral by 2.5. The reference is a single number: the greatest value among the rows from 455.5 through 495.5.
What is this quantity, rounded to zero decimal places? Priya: 2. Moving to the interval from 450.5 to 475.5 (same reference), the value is 330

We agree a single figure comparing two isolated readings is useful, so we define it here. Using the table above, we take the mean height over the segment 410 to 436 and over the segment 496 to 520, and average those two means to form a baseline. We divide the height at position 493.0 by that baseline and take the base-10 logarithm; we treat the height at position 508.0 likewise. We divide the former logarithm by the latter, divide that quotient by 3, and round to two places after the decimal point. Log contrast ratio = 0.12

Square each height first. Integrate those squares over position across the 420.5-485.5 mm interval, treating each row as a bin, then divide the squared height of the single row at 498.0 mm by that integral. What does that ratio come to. 0.015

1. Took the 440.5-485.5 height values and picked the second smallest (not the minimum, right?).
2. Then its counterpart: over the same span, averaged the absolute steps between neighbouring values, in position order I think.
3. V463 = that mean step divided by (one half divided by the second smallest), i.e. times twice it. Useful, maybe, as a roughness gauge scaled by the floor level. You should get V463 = 149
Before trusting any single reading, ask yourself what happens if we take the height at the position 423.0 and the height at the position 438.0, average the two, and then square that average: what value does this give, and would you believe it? 1897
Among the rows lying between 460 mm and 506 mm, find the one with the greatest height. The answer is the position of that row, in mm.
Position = 468.0 mm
